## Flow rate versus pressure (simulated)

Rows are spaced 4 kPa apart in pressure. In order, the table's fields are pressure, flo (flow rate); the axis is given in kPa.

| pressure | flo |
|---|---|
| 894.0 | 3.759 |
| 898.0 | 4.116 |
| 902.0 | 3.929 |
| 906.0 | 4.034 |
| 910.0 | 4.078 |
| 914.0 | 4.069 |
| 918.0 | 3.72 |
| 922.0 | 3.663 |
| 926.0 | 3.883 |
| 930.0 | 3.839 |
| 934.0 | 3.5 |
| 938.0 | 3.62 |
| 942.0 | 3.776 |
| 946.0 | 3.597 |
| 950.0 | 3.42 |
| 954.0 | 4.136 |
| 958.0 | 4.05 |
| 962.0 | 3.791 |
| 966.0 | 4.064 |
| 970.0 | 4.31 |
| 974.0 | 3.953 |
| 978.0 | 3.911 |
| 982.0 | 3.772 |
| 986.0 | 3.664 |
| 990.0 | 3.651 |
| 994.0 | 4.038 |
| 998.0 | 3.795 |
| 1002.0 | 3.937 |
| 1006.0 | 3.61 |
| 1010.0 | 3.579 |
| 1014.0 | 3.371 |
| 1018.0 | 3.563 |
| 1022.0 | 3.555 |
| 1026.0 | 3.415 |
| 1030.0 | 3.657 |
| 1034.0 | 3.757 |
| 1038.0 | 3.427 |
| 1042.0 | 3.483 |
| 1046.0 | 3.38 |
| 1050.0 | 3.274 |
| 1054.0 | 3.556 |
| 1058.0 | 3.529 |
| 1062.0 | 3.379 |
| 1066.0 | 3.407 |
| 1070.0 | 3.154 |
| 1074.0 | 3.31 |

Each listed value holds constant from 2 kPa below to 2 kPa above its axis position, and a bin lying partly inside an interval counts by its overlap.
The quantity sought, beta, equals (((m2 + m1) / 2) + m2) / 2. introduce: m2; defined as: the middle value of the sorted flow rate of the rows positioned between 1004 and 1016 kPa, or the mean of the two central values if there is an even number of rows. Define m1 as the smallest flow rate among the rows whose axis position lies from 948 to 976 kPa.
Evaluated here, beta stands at 3.54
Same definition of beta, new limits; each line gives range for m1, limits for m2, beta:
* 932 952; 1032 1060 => 3.47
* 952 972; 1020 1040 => 3.61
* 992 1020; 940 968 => 3.69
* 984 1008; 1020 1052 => 3.49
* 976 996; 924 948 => 3.69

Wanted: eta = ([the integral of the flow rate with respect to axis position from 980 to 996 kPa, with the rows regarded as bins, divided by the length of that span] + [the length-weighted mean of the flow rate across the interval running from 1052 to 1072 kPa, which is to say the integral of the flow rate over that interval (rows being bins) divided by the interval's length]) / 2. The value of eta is 3.59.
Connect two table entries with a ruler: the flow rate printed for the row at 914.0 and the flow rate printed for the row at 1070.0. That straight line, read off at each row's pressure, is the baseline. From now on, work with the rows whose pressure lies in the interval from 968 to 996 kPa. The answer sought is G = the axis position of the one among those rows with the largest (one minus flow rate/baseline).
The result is 986.0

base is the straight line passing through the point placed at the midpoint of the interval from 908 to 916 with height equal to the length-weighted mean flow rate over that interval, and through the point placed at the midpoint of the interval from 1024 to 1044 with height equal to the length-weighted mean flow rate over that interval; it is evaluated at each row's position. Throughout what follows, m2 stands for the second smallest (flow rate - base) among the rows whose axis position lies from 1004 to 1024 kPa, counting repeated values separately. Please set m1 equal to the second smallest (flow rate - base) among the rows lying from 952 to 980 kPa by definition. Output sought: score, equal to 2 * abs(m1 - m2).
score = 0.39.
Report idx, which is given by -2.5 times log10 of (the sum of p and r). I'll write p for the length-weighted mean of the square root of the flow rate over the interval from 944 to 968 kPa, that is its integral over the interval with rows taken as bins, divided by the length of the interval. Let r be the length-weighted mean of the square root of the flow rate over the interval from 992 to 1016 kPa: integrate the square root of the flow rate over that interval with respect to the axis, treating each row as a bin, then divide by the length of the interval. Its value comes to -1.47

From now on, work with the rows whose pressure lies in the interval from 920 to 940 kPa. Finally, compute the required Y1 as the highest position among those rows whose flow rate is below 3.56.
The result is 934.0 kPa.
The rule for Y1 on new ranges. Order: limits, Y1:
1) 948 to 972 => 950.0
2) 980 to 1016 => 1014.0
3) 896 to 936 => 934.0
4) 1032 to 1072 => 1070.0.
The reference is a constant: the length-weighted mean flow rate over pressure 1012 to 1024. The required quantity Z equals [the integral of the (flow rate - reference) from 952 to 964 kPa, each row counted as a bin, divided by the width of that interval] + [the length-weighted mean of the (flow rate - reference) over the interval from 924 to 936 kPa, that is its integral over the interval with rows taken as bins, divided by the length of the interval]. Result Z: 0.74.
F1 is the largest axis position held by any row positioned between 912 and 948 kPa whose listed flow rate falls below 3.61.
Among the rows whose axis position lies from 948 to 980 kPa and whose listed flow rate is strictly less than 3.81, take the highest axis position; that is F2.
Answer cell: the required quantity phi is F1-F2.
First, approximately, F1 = 946.0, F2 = 962.0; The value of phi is -16 kPa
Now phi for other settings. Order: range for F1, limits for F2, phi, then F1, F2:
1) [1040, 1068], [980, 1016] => 52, 1066.0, 1014.0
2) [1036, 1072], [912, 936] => 136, 1070.0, 934.0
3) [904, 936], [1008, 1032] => -96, 934.0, 1030.0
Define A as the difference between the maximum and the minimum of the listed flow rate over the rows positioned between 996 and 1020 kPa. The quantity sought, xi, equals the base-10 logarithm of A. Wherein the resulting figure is -0.2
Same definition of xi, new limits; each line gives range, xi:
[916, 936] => -0.4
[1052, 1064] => -0.8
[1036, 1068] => -0.5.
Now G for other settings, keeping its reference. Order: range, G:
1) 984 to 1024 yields 1014.0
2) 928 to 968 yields 934.0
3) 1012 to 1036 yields 1014.0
